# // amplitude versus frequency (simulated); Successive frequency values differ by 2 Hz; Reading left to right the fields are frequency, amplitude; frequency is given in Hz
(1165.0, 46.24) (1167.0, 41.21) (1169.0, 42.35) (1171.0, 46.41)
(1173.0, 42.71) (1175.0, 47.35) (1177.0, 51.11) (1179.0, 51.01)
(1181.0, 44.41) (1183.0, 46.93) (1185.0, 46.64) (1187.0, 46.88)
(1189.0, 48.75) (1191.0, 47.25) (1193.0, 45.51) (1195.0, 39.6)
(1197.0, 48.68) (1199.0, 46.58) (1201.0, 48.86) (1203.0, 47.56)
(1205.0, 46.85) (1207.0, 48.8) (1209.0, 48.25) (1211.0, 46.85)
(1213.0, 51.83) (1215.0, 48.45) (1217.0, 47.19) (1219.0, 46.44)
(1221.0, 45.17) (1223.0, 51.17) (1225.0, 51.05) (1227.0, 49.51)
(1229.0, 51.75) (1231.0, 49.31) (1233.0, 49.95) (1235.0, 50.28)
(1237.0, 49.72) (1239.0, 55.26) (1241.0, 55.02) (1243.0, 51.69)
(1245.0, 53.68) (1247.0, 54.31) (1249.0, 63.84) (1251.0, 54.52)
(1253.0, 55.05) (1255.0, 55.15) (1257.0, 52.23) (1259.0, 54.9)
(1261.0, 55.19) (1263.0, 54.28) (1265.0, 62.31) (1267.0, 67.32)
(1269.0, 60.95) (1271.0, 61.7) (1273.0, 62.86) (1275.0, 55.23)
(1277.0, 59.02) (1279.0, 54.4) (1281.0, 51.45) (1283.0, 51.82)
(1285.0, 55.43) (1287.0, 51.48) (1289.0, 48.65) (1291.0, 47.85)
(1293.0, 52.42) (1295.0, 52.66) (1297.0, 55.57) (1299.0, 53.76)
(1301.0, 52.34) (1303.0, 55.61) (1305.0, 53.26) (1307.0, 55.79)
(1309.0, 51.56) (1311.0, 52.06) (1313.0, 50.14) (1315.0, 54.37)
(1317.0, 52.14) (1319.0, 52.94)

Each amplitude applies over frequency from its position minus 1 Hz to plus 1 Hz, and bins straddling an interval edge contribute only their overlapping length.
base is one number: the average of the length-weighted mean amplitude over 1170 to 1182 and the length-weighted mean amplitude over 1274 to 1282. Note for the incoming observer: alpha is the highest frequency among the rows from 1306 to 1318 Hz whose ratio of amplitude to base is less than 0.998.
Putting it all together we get 1313.0 Hz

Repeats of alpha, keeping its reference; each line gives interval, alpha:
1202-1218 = 1217.0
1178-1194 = 1193.0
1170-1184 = 1183.0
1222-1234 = 1233.0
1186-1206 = 1205.0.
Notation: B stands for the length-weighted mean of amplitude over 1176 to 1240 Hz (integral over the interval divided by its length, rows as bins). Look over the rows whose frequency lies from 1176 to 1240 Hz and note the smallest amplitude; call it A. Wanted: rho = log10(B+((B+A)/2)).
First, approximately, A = 39.6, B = 48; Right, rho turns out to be 1.97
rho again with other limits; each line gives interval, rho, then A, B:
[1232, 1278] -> 2.04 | 49.72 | 56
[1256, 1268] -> 2.05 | 52.23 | 58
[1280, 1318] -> 2.01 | 47.85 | 53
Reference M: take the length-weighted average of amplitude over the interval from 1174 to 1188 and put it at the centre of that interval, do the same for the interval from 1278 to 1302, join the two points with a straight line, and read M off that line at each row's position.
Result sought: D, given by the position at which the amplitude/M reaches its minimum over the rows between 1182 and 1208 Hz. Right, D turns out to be 1195.0 Hz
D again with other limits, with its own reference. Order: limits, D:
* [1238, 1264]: 1257.0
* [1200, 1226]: 1221.0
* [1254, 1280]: 1257.0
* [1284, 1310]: 1291.0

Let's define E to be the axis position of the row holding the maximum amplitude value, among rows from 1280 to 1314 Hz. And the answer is 1307.0 Hz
